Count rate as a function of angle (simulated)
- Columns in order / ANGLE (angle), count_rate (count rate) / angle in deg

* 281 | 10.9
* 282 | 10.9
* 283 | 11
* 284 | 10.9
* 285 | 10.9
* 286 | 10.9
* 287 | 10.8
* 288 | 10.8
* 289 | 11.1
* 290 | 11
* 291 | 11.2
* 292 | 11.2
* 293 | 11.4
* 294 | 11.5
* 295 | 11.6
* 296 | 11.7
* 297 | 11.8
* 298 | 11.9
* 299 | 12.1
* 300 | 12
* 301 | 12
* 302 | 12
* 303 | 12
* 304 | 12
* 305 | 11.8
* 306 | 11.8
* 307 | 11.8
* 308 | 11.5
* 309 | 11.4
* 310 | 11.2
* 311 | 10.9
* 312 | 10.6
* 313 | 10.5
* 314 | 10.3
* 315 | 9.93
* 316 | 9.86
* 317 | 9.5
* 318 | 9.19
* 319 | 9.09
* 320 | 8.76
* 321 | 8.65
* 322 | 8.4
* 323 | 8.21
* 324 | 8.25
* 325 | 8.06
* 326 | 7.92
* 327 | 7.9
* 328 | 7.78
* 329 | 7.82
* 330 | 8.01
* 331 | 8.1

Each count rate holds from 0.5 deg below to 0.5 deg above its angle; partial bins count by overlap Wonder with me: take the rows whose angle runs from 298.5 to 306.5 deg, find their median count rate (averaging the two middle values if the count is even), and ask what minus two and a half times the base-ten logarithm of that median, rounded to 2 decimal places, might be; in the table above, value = -2.70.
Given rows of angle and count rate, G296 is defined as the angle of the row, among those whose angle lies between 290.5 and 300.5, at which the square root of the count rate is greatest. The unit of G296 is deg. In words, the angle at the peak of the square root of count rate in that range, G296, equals 299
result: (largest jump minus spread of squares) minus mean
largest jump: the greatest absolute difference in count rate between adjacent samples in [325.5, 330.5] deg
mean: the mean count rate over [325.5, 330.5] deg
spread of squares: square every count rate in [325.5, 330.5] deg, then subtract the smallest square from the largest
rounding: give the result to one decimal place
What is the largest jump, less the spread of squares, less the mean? -11.3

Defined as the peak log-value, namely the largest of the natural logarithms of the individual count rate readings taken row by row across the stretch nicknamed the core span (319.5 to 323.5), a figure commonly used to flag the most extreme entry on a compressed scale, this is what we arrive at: 2.17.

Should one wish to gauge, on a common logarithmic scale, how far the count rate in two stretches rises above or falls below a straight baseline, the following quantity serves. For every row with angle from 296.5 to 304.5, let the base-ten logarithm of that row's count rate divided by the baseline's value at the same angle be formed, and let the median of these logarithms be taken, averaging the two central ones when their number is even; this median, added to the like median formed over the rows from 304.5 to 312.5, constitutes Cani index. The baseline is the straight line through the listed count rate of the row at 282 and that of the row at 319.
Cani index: 0.16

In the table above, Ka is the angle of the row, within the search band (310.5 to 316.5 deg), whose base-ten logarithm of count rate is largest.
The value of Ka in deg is 311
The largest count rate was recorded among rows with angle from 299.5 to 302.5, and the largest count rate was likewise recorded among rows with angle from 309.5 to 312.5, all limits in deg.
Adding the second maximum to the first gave 23.2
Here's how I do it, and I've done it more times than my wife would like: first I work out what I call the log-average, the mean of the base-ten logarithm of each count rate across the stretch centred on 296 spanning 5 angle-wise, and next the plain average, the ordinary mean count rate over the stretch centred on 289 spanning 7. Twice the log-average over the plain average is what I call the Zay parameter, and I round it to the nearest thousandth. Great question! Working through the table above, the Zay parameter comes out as 0.194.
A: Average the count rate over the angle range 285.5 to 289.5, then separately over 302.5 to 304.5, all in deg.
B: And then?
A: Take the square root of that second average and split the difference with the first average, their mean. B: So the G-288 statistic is 7.2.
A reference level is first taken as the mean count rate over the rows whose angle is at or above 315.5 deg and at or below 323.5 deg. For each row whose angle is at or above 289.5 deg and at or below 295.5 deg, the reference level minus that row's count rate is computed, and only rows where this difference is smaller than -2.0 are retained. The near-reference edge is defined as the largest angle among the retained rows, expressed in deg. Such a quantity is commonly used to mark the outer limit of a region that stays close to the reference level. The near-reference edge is 295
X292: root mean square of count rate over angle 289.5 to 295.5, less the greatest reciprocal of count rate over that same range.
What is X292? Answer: 11.2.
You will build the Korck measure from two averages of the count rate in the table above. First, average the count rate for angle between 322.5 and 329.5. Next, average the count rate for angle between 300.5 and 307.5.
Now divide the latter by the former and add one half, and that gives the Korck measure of 1.99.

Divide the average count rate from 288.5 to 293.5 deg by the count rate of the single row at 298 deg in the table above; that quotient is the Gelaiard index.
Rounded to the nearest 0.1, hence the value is 0.9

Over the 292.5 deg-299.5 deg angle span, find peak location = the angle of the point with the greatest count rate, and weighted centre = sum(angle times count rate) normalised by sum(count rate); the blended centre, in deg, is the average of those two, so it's 297.5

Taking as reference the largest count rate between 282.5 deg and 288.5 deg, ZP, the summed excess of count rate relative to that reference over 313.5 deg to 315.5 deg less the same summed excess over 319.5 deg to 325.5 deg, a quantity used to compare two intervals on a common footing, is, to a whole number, 14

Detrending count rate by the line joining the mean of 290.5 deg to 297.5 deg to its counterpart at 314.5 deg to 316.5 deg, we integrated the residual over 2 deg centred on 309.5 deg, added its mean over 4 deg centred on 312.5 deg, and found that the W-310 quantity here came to 2.4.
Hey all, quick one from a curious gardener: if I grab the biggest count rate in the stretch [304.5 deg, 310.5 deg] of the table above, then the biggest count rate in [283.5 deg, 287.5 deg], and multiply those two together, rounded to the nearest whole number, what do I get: 129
